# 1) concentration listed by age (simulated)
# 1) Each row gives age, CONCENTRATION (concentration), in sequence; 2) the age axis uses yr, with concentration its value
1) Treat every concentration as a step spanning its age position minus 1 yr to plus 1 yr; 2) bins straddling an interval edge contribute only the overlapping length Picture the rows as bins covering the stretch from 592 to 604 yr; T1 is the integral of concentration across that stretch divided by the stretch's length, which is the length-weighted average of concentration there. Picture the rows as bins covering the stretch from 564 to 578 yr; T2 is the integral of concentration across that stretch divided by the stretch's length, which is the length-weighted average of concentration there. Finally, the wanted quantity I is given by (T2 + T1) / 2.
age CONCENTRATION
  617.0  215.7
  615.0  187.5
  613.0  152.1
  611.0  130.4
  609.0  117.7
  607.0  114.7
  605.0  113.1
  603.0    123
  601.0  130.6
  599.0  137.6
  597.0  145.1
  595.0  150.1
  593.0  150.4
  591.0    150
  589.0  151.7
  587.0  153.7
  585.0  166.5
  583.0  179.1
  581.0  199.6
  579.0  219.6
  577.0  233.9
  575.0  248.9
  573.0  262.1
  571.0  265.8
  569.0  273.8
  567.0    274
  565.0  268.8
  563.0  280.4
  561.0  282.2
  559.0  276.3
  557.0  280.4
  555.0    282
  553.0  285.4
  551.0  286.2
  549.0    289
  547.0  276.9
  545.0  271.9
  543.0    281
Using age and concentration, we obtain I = 200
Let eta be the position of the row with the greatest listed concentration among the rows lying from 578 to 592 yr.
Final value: 579.0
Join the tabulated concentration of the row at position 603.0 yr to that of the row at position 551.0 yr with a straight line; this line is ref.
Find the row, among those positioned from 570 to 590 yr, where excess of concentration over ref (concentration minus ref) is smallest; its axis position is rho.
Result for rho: 587.0 yr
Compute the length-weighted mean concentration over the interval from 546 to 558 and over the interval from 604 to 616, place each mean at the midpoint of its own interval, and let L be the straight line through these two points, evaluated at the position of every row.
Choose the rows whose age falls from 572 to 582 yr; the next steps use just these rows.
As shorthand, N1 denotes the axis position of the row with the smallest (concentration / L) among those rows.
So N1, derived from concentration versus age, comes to 581.0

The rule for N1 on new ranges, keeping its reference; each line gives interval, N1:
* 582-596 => 587.0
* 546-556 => 547.0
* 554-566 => 555.0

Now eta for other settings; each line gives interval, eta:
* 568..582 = 569.0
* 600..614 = 613.0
